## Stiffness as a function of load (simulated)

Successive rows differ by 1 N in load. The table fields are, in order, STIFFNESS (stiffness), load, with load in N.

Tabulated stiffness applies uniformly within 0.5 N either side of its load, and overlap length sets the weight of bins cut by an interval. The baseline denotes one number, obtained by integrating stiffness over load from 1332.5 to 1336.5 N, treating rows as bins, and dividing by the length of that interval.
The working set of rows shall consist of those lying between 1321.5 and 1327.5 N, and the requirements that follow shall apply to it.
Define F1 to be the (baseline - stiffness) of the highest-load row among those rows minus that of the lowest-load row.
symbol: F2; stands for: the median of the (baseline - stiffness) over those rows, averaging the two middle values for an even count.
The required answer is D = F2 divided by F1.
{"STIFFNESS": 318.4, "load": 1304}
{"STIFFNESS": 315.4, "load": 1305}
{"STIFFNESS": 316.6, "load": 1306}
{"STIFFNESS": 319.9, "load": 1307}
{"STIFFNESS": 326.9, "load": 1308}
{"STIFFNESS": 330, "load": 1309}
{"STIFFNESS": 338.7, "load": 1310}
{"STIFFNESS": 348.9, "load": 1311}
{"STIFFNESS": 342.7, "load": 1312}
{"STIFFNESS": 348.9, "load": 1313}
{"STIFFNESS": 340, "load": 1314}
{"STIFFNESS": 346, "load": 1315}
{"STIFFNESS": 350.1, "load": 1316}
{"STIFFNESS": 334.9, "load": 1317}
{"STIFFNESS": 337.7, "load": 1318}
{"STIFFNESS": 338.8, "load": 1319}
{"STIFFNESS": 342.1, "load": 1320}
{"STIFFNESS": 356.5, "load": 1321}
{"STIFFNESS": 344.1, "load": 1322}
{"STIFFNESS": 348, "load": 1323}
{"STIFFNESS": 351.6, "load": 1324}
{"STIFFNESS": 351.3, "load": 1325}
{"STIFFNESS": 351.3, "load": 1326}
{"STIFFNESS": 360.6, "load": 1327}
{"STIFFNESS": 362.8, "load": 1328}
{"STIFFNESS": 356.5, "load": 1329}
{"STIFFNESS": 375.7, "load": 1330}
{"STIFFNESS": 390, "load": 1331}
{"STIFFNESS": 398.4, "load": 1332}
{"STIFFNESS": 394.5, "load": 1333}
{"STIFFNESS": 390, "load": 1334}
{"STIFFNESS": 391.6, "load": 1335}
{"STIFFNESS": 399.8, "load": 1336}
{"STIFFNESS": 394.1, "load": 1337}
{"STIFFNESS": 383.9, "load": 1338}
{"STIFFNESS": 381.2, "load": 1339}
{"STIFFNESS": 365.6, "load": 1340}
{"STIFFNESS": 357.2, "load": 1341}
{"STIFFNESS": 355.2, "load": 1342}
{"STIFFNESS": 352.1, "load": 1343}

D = -2.6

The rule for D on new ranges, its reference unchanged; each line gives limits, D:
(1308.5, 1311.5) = -2.9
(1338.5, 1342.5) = 1.3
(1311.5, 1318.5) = 10.3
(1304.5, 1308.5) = -6.6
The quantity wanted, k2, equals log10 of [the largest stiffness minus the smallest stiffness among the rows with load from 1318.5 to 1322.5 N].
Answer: 1.25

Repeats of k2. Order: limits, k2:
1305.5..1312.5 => 1.51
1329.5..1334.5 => 1.36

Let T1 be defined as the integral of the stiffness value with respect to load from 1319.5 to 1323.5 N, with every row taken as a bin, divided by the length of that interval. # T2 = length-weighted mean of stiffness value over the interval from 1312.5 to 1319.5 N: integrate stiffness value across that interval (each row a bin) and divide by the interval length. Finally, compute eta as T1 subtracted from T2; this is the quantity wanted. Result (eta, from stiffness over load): -5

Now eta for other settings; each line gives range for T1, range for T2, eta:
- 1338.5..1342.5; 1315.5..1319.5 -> -24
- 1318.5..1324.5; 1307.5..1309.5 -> -18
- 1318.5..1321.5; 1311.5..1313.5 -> 0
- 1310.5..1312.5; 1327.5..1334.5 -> 35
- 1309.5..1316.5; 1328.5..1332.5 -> 35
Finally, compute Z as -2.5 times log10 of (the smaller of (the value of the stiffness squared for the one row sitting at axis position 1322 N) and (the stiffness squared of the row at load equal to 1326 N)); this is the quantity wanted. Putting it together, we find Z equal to -12.7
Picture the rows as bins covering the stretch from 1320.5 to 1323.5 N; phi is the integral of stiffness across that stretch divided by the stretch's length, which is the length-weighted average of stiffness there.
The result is 350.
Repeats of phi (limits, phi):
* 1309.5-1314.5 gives 344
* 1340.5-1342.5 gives 356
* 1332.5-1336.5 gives 394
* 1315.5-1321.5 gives 343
